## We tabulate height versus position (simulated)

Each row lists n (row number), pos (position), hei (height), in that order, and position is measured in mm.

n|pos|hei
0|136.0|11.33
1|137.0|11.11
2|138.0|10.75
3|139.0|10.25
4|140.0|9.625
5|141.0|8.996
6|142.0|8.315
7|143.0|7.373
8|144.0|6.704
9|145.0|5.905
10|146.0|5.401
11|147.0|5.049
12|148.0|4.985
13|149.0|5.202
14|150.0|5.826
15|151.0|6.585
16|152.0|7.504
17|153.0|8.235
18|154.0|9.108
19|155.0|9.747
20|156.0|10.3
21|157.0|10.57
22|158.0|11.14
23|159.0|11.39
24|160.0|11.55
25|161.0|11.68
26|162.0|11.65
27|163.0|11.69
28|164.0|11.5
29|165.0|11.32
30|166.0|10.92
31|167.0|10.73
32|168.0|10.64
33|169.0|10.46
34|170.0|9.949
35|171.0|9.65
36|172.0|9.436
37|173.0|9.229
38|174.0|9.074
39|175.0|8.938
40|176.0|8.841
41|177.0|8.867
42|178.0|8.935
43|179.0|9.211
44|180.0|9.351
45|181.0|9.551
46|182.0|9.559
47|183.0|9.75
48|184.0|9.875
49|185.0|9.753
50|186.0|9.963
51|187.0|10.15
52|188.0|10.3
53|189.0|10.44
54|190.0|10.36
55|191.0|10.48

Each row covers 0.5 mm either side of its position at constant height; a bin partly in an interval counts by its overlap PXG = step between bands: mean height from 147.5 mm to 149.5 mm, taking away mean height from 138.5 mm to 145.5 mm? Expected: -3.1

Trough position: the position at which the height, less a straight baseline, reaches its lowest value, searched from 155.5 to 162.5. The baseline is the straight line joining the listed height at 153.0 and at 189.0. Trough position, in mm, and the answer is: 156.0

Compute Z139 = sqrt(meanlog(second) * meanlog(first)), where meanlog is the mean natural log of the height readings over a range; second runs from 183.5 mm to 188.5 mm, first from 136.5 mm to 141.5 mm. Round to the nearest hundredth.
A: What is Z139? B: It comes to 2.31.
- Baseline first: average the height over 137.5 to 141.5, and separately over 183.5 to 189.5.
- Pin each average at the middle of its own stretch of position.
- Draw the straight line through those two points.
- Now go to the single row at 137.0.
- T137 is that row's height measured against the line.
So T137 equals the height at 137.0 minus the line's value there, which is 1.2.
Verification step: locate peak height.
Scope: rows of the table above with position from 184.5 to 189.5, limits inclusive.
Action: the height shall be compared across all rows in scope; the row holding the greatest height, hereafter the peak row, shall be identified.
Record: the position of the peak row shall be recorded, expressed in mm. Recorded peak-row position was 189.0 mm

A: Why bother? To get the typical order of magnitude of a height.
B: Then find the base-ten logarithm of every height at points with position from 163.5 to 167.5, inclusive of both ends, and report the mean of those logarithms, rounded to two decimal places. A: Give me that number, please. 1.05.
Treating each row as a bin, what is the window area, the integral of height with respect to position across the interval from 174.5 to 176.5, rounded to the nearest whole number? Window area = 18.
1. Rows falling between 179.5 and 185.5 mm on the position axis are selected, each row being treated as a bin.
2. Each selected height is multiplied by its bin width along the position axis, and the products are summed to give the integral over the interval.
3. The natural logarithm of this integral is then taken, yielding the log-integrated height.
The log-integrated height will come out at 4.06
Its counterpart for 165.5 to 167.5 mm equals 3.08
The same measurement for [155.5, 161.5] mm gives 4.20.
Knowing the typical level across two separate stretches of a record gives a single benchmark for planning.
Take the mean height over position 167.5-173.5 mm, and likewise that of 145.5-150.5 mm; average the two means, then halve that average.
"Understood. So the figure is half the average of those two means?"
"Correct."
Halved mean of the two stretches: 3.8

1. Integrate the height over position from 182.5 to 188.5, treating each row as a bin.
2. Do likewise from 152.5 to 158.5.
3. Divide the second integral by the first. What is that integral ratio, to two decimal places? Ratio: 0.99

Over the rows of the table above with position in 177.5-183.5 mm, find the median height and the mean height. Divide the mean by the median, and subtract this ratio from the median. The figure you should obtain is 8.5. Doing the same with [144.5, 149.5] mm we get 4.2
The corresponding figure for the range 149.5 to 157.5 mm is 7.7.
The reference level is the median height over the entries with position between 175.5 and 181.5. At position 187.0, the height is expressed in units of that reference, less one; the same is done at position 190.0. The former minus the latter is 0.0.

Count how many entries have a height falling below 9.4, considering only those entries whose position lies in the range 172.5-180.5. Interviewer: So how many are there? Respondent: 8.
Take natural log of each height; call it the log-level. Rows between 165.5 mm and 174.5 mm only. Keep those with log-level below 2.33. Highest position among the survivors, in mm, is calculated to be 174.0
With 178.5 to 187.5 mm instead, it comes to 187.0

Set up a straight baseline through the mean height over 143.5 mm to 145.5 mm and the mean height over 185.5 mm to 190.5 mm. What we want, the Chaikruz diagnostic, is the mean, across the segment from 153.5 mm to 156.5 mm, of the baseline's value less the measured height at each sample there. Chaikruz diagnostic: -2.5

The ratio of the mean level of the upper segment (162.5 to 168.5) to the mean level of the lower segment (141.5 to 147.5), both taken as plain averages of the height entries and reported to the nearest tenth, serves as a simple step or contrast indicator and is 1.7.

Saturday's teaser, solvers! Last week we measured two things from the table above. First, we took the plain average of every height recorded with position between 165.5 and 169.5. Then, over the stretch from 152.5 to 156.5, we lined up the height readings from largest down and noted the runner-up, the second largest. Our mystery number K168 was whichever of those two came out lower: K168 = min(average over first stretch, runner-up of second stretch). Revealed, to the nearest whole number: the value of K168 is 10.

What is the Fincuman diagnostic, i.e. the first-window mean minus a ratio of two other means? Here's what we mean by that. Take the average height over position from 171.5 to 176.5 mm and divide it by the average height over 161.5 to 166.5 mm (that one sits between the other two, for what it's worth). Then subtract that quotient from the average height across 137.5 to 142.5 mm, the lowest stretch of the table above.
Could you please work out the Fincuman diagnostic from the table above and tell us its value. 8.8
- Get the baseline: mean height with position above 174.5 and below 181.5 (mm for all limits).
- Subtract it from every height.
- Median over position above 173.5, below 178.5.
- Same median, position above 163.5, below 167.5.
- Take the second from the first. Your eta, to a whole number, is -2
